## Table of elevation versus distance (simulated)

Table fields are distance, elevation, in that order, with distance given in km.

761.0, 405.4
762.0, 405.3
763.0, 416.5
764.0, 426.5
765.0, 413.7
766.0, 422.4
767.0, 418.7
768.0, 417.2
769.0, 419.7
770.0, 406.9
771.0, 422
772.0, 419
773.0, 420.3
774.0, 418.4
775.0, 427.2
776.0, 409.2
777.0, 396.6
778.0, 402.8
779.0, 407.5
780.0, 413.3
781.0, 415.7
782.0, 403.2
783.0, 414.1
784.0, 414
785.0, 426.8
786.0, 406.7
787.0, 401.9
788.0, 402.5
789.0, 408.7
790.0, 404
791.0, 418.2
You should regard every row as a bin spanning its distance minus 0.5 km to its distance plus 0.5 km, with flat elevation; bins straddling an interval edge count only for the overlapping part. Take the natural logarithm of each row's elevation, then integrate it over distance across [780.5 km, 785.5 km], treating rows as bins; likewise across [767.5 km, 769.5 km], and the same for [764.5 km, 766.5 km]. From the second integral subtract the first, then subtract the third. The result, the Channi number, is -30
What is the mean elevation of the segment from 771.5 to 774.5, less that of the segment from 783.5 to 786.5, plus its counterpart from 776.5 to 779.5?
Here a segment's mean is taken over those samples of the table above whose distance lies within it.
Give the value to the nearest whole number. 406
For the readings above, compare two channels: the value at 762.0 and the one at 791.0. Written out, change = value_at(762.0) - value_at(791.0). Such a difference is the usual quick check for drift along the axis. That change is -13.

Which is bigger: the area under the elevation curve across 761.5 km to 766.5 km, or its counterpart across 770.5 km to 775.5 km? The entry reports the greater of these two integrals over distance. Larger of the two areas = 2107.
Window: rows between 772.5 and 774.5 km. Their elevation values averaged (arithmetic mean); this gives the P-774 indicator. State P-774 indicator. 419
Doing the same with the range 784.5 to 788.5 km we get 409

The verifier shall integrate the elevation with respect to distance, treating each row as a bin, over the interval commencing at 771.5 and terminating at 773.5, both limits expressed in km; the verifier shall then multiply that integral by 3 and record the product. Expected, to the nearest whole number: 2518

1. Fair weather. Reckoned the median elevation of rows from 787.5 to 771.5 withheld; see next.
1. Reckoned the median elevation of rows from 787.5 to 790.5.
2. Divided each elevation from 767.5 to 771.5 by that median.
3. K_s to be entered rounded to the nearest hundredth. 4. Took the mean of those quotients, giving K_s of 1.03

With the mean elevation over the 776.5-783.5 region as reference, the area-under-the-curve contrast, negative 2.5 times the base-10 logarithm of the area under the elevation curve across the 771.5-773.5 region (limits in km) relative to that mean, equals -0.8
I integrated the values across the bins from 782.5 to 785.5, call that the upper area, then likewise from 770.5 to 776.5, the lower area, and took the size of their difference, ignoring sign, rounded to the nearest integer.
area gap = 1261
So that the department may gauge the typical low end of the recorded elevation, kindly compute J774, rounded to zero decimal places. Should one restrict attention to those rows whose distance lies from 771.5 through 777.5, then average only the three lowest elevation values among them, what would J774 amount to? 408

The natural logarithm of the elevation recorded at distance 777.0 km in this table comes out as 5.98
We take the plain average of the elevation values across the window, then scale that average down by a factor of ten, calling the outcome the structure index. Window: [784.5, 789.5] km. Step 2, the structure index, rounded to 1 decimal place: 40.9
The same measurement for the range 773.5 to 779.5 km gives 41.0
